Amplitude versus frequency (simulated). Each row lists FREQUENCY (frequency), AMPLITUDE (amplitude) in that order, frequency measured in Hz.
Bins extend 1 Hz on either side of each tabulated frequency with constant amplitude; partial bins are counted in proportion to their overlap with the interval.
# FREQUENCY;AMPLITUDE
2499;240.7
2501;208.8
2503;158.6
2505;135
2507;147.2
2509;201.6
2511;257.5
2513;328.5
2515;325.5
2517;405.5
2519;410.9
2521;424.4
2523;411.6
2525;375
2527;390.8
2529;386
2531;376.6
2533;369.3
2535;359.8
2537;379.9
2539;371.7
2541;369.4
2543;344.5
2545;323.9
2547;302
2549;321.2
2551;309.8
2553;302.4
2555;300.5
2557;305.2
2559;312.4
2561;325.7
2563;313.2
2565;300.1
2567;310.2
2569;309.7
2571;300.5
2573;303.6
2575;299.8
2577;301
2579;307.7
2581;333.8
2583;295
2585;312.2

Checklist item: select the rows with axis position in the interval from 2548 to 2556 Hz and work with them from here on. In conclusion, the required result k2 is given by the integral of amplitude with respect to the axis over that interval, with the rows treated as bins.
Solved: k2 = 2468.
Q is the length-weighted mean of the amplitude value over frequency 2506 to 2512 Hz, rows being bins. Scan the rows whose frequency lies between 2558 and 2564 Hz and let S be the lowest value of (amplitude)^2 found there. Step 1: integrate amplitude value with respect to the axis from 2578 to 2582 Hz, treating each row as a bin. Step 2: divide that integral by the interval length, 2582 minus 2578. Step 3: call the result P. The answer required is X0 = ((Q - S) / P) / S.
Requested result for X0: -0.0031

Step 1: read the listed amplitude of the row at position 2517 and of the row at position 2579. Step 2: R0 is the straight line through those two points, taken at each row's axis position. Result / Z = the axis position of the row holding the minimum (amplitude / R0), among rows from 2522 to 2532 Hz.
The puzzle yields 2525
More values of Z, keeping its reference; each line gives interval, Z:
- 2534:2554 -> 2547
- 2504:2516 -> 2505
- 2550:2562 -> 2553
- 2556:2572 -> 2557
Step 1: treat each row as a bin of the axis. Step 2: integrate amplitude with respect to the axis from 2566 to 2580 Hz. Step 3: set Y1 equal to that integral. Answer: 4265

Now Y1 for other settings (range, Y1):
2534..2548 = 4902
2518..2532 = 5551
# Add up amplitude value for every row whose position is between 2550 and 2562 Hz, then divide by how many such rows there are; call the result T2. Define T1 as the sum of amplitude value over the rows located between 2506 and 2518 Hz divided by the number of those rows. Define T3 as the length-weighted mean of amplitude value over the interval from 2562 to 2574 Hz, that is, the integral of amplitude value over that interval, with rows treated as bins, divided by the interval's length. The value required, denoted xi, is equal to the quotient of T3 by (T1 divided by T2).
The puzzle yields 341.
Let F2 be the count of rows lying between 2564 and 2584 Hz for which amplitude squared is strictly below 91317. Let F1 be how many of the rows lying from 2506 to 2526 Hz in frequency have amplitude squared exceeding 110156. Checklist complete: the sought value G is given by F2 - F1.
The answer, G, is 0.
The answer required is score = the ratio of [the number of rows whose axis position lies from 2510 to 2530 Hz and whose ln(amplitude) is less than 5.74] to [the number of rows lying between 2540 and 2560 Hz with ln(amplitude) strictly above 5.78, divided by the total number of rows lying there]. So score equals 3.3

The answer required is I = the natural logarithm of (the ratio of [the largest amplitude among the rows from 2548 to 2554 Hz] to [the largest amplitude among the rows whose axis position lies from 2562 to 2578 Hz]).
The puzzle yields 0.03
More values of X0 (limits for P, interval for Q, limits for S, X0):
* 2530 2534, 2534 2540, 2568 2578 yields -0.0027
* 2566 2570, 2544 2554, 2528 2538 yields -0.0032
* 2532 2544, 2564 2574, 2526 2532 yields -0.0027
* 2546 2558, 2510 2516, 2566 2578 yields -0.0032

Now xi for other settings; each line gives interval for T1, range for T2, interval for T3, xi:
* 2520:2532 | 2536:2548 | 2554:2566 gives 274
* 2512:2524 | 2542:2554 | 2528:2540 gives 309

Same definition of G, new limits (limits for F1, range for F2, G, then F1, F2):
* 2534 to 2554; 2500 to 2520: 1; 5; 6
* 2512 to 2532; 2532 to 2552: -7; 8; 1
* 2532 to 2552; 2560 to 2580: -2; 6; 4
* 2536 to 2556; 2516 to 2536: -4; 4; 0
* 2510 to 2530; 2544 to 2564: -5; 7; 2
